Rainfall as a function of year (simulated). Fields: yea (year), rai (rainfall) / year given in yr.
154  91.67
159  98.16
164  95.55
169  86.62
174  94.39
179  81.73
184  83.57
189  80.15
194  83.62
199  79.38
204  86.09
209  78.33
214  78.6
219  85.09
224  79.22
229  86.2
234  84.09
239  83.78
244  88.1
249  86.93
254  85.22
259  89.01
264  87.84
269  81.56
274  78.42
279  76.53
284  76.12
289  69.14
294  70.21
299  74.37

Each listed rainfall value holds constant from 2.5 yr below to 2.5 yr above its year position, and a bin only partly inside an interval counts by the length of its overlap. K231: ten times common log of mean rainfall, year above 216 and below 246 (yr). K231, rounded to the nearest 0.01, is 19.26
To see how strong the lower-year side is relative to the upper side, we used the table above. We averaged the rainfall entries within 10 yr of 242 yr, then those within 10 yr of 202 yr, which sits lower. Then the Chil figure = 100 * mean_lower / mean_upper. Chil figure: 95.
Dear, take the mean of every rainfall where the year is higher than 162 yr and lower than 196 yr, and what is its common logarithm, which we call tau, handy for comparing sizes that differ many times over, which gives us 1.94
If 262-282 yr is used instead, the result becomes 1.91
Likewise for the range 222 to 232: 1.92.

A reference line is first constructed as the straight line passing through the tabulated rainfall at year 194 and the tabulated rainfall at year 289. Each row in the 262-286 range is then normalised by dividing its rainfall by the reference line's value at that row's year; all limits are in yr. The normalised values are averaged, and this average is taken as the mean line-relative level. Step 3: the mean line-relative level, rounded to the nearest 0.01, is 1.12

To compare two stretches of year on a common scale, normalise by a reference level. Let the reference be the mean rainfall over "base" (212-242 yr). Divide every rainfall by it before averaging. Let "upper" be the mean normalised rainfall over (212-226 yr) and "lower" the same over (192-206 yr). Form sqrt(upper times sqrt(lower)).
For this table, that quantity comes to 0.99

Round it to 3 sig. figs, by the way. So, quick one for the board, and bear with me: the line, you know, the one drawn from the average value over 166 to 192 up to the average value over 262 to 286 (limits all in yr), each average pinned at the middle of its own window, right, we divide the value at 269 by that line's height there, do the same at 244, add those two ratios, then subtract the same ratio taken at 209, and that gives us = 1.16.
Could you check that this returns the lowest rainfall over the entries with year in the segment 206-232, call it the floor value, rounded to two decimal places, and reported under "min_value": 78.33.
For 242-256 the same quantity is 85.22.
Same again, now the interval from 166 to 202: 79.38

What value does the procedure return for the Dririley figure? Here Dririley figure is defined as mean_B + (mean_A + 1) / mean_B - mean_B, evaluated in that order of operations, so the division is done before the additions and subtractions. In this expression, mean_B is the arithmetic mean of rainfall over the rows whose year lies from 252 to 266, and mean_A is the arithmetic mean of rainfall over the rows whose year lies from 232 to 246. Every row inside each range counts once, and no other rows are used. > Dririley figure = 0.99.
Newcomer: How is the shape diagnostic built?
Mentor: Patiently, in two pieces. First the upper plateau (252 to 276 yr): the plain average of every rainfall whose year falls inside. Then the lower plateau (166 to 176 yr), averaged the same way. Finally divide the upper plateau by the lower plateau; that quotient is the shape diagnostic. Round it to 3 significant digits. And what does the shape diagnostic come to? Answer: 0.933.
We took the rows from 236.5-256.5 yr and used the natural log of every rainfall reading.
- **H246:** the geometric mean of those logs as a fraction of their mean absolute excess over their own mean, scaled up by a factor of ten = 2540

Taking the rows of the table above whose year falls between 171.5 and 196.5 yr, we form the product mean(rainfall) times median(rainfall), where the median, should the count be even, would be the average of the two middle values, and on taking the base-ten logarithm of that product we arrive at 3.85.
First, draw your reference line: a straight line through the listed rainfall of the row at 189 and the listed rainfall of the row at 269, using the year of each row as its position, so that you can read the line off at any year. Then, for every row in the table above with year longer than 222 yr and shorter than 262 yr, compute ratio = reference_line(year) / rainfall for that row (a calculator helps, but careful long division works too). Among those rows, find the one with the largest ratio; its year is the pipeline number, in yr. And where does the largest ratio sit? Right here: 224 yr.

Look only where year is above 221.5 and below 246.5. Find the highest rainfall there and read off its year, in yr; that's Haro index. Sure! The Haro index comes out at 244 yr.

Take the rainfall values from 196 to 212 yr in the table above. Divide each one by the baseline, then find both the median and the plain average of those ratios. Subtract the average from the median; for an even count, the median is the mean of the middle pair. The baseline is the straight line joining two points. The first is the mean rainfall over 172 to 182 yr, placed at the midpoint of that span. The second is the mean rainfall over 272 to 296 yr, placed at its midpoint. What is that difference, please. -0.028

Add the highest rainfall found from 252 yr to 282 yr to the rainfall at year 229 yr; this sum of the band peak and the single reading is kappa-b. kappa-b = 175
